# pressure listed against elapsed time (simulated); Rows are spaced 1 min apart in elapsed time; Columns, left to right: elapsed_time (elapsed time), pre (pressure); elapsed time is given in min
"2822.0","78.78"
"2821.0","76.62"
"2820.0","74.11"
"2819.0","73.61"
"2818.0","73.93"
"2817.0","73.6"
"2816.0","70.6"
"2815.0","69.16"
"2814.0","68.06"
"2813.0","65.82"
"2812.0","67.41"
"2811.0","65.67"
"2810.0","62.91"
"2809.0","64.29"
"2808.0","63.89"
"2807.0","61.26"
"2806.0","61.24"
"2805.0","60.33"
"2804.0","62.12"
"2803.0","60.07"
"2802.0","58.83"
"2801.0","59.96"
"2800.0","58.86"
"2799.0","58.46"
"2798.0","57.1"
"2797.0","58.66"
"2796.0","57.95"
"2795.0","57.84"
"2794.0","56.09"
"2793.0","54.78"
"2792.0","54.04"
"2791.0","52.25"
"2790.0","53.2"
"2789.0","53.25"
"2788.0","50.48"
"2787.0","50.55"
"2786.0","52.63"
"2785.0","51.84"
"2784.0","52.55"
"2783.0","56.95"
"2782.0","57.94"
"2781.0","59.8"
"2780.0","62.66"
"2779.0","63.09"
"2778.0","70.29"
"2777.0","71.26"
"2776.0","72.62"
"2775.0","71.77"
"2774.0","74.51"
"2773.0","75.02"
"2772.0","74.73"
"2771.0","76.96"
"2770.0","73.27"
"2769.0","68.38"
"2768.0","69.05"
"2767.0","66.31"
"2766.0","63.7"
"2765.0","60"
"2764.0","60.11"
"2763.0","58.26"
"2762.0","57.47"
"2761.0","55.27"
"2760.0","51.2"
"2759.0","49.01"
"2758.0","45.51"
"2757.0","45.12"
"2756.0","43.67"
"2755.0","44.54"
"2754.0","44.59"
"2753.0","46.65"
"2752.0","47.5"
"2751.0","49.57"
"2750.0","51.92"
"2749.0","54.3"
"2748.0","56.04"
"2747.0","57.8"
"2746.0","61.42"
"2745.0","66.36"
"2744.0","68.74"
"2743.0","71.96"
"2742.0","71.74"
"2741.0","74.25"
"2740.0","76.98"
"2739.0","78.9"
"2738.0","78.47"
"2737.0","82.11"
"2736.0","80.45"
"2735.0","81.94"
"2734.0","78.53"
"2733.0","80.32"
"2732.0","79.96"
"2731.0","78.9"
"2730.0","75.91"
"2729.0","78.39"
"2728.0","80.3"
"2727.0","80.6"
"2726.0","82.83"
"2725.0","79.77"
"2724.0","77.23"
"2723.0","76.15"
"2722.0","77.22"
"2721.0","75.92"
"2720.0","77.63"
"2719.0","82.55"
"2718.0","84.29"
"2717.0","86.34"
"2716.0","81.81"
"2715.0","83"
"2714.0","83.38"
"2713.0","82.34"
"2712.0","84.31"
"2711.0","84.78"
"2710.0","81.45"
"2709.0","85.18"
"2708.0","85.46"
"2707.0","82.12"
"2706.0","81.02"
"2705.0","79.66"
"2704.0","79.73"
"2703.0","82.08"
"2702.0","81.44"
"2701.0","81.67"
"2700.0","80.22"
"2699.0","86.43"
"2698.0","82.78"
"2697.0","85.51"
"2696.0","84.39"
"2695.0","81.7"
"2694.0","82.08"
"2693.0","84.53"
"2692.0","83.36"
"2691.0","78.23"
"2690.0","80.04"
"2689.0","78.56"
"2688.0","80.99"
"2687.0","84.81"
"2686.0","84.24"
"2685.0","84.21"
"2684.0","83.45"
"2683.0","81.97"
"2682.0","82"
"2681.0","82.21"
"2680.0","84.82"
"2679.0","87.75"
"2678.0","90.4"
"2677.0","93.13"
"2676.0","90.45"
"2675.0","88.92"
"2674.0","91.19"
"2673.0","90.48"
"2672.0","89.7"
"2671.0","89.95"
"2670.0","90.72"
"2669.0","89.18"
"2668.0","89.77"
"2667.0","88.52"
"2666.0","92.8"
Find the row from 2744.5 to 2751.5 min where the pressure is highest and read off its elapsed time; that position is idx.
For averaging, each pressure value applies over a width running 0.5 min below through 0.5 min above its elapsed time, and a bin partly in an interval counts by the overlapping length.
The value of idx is 2745.0 min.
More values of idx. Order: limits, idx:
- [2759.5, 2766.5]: 2766.0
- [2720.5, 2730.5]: 2726.0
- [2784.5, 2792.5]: 2792.0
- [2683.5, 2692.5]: 2687.0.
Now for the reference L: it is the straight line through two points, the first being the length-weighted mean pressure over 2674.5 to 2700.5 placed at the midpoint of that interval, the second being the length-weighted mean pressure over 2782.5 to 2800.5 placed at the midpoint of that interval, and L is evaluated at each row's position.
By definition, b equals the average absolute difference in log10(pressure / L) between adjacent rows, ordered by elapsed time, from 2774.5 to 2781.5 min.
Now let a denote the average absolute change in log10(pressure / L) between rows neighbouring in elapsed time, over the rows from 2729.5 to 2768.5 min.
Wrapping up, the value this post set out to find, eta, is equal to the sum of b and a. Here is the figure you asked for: 0.0281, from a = 0.0146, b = 0.0135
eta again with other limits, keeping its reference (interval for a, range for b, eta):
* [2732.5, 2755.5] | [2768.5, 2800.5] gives 0.0253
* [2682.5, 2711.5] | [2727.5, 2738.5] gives 0.0222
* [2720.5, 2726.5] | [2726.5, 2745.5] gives 0.0215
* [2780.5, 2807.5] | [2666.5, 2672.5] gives 0.0144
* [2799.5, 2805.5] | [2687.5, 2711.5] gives 0.0225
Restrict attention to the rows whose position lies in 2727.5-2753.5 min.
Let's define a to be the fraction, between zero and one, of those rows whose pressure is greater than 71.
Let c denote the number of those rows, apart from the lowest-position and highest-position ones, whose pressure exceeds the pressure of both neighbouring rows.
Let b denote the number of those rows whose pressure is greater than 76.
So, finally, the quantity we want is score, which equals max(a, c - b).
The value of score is 0.6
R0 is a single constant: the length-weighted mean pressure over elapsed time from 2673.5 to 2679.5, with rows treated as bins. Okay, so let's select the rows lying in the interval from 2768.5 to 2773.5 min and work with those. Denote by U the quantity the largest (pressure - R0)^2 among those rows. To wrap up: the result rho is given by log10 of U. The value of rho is 2.68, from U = 481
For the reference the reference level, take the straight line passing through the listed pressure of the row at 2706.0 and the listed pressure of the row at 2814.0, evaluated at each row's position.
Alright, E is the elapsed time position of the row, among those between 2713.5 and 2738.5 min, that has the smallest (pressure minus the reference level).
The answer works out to 2721.0 min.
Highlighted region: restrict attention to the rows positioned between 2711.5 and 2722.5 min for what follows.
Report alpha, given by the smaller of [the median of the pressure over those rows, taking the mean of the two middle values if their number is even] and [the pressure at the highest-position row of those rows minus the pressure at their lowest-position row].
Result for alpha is -7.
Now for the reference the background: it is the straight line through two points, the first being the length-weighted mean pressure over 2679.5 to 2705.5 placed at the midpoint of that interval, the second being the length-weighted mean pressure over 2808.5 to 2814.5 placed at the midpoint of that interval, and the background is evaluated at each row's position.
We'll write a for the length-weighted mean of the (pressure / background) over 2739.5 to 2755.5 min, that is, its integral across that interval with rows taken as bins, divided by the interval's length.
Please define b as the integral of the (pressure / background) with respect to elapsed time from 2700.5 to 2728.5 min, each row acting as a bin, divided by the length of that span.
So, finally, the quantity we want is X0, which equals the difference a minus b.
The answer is -0.24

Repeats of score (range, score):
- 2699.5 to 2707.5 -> 1.0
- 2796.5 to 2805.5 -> 2.0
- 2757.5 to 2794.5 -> 6.0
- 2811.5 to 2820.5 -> 1.0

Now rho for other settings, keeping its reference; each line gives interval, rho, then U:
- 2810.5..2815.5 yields 2.78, 607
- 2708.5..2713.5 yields 1.89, 78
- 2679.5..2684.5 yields 1.84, 70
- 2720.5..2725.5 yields 2.32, 207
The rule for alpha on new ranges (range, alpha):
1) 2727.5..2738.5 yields -2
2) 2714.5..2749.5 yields -29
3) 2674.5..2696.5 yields -5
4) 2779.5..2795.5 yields -5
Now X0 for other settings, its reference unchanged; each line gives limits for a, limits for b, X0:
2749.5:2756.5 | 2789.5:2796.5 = -0.17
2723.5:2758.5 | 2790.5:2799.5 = 0.06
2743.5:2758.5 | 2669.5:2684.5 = -0.33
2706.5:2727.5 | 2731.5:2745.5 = 0.03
